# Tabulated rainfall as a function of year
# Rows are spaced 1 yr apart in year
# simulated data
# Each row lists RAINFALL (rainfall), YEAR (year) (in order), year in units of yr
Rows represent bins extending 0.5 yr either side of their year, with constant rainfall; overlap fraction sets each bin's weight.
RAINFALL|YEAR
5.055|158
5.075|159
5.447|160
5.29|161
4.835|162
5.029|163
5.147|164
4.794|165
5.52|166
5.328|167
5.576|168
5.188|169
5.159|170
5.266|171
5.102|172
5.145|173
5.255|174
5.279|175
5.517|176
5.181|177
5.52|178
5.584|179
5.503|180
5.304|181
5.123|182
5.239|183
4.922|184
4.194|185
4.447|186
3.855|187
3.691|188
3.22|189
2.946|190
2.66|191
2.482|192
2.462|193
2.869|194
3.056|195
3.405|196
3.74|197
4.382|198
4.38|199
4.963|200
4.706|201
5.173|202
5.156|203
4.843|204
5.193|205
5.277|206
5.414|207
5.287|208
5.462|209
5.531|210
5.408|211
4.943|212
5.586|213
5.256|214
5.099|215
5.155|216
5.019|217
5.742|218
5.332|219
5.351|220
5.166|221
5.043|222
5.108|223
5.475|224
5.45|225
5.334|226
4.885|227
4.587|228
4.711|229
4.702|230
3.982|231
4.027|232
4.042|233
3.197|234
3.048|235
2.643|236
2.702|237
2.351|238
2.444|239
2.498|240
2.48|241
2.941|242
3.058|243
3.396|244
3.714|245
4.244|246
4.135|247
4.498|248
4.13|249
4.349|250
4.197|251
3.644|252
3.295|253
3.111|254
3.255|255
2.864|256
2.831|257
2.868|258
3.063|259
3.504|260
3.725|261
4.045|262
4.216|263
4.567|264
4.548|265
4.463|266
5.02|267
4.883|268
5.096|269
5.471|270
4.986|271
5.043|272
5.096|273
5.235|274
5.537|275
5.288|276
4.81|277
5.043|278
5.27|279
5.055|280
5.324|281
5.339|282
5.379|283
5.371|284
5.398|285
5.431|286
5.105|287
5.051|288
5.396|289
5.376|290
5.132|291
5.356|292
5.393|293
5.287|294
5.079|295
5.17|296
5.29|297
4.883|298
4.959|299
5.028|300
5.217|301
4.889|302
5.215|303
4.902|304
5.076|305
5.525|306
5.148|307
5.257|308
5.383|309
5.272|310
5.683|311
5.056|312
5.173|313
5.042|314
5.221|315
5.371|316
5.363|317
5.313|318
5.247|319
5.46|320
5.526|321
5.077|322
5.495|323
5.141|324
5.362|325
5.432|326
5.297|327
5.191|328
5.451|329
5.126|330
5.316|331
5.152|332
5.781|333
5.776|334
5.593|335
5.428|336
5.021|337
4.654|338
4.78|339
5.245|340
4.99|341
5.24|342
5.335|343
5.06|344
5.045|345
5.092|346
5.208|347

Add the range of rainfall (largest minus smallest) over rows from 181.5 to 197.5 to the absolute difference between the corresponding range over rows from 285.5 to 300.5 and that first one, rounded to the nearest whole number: 5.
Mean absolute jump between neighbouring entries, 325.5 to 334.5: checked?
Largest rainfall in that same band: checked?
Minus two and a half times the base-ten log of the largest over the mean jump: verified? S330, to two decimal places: -3.52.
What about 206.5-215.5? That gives -3.33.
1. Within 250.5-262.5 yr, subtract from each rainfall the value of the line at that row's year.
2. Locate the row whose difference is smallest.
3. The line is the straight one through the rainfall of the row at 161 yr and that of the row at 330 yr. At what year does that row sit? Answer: 257 yr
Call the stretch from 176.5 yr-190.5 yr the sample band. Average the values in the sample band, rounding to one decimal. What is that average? 4.6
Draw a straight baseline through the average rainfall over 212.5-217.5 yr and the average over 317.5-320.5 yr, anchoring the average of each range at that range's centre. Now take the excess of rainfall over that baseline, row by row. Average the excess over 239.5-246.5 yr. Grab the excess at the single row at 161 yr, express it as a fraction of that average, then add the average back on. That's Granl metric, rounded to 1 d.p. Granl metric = -2.1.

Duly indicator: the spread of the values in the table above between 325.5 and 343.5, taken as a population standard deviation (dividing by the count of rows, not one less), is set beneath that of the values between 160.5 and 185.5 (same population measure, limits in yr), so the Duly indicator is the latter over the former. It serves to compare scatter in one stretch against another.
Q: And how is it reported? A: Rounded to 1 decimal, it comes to 1.0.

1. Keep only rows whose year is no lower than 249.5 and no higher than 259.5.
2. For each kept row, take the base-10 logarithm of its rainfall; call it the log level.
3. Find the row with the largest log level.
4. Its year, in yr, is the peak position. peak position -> 250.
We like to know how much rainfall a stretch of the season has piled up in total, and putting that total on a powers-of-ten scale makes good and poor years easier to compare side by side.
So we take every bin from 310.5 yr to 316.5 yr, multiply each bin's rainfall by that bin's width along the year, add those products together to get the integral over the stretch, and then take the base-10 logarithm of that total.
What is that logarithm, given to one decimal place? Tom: 1.5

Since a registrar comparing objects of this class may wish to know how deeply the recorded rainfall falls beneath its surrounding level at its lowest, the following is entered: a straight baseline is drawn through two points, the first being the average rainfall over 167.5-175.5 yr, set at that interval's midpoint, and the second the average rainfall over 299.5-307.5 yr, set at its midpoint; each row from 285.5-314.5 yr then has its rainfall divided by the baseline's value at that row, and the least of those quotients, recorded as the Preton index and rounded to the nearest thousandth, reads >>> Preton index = 0.952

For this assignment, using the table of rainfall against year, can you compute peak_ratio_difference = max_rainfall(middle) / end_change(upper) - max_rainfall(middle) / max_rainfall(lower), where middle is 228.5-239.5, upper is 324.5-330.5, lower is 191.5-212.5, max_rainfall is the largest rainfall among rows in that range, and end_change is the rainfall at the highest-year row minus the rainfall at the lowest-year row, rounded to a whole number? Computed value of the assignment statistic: -21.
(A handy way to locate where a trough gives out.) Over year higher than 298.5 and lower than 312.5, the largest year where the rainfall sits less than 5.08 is 312 yr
